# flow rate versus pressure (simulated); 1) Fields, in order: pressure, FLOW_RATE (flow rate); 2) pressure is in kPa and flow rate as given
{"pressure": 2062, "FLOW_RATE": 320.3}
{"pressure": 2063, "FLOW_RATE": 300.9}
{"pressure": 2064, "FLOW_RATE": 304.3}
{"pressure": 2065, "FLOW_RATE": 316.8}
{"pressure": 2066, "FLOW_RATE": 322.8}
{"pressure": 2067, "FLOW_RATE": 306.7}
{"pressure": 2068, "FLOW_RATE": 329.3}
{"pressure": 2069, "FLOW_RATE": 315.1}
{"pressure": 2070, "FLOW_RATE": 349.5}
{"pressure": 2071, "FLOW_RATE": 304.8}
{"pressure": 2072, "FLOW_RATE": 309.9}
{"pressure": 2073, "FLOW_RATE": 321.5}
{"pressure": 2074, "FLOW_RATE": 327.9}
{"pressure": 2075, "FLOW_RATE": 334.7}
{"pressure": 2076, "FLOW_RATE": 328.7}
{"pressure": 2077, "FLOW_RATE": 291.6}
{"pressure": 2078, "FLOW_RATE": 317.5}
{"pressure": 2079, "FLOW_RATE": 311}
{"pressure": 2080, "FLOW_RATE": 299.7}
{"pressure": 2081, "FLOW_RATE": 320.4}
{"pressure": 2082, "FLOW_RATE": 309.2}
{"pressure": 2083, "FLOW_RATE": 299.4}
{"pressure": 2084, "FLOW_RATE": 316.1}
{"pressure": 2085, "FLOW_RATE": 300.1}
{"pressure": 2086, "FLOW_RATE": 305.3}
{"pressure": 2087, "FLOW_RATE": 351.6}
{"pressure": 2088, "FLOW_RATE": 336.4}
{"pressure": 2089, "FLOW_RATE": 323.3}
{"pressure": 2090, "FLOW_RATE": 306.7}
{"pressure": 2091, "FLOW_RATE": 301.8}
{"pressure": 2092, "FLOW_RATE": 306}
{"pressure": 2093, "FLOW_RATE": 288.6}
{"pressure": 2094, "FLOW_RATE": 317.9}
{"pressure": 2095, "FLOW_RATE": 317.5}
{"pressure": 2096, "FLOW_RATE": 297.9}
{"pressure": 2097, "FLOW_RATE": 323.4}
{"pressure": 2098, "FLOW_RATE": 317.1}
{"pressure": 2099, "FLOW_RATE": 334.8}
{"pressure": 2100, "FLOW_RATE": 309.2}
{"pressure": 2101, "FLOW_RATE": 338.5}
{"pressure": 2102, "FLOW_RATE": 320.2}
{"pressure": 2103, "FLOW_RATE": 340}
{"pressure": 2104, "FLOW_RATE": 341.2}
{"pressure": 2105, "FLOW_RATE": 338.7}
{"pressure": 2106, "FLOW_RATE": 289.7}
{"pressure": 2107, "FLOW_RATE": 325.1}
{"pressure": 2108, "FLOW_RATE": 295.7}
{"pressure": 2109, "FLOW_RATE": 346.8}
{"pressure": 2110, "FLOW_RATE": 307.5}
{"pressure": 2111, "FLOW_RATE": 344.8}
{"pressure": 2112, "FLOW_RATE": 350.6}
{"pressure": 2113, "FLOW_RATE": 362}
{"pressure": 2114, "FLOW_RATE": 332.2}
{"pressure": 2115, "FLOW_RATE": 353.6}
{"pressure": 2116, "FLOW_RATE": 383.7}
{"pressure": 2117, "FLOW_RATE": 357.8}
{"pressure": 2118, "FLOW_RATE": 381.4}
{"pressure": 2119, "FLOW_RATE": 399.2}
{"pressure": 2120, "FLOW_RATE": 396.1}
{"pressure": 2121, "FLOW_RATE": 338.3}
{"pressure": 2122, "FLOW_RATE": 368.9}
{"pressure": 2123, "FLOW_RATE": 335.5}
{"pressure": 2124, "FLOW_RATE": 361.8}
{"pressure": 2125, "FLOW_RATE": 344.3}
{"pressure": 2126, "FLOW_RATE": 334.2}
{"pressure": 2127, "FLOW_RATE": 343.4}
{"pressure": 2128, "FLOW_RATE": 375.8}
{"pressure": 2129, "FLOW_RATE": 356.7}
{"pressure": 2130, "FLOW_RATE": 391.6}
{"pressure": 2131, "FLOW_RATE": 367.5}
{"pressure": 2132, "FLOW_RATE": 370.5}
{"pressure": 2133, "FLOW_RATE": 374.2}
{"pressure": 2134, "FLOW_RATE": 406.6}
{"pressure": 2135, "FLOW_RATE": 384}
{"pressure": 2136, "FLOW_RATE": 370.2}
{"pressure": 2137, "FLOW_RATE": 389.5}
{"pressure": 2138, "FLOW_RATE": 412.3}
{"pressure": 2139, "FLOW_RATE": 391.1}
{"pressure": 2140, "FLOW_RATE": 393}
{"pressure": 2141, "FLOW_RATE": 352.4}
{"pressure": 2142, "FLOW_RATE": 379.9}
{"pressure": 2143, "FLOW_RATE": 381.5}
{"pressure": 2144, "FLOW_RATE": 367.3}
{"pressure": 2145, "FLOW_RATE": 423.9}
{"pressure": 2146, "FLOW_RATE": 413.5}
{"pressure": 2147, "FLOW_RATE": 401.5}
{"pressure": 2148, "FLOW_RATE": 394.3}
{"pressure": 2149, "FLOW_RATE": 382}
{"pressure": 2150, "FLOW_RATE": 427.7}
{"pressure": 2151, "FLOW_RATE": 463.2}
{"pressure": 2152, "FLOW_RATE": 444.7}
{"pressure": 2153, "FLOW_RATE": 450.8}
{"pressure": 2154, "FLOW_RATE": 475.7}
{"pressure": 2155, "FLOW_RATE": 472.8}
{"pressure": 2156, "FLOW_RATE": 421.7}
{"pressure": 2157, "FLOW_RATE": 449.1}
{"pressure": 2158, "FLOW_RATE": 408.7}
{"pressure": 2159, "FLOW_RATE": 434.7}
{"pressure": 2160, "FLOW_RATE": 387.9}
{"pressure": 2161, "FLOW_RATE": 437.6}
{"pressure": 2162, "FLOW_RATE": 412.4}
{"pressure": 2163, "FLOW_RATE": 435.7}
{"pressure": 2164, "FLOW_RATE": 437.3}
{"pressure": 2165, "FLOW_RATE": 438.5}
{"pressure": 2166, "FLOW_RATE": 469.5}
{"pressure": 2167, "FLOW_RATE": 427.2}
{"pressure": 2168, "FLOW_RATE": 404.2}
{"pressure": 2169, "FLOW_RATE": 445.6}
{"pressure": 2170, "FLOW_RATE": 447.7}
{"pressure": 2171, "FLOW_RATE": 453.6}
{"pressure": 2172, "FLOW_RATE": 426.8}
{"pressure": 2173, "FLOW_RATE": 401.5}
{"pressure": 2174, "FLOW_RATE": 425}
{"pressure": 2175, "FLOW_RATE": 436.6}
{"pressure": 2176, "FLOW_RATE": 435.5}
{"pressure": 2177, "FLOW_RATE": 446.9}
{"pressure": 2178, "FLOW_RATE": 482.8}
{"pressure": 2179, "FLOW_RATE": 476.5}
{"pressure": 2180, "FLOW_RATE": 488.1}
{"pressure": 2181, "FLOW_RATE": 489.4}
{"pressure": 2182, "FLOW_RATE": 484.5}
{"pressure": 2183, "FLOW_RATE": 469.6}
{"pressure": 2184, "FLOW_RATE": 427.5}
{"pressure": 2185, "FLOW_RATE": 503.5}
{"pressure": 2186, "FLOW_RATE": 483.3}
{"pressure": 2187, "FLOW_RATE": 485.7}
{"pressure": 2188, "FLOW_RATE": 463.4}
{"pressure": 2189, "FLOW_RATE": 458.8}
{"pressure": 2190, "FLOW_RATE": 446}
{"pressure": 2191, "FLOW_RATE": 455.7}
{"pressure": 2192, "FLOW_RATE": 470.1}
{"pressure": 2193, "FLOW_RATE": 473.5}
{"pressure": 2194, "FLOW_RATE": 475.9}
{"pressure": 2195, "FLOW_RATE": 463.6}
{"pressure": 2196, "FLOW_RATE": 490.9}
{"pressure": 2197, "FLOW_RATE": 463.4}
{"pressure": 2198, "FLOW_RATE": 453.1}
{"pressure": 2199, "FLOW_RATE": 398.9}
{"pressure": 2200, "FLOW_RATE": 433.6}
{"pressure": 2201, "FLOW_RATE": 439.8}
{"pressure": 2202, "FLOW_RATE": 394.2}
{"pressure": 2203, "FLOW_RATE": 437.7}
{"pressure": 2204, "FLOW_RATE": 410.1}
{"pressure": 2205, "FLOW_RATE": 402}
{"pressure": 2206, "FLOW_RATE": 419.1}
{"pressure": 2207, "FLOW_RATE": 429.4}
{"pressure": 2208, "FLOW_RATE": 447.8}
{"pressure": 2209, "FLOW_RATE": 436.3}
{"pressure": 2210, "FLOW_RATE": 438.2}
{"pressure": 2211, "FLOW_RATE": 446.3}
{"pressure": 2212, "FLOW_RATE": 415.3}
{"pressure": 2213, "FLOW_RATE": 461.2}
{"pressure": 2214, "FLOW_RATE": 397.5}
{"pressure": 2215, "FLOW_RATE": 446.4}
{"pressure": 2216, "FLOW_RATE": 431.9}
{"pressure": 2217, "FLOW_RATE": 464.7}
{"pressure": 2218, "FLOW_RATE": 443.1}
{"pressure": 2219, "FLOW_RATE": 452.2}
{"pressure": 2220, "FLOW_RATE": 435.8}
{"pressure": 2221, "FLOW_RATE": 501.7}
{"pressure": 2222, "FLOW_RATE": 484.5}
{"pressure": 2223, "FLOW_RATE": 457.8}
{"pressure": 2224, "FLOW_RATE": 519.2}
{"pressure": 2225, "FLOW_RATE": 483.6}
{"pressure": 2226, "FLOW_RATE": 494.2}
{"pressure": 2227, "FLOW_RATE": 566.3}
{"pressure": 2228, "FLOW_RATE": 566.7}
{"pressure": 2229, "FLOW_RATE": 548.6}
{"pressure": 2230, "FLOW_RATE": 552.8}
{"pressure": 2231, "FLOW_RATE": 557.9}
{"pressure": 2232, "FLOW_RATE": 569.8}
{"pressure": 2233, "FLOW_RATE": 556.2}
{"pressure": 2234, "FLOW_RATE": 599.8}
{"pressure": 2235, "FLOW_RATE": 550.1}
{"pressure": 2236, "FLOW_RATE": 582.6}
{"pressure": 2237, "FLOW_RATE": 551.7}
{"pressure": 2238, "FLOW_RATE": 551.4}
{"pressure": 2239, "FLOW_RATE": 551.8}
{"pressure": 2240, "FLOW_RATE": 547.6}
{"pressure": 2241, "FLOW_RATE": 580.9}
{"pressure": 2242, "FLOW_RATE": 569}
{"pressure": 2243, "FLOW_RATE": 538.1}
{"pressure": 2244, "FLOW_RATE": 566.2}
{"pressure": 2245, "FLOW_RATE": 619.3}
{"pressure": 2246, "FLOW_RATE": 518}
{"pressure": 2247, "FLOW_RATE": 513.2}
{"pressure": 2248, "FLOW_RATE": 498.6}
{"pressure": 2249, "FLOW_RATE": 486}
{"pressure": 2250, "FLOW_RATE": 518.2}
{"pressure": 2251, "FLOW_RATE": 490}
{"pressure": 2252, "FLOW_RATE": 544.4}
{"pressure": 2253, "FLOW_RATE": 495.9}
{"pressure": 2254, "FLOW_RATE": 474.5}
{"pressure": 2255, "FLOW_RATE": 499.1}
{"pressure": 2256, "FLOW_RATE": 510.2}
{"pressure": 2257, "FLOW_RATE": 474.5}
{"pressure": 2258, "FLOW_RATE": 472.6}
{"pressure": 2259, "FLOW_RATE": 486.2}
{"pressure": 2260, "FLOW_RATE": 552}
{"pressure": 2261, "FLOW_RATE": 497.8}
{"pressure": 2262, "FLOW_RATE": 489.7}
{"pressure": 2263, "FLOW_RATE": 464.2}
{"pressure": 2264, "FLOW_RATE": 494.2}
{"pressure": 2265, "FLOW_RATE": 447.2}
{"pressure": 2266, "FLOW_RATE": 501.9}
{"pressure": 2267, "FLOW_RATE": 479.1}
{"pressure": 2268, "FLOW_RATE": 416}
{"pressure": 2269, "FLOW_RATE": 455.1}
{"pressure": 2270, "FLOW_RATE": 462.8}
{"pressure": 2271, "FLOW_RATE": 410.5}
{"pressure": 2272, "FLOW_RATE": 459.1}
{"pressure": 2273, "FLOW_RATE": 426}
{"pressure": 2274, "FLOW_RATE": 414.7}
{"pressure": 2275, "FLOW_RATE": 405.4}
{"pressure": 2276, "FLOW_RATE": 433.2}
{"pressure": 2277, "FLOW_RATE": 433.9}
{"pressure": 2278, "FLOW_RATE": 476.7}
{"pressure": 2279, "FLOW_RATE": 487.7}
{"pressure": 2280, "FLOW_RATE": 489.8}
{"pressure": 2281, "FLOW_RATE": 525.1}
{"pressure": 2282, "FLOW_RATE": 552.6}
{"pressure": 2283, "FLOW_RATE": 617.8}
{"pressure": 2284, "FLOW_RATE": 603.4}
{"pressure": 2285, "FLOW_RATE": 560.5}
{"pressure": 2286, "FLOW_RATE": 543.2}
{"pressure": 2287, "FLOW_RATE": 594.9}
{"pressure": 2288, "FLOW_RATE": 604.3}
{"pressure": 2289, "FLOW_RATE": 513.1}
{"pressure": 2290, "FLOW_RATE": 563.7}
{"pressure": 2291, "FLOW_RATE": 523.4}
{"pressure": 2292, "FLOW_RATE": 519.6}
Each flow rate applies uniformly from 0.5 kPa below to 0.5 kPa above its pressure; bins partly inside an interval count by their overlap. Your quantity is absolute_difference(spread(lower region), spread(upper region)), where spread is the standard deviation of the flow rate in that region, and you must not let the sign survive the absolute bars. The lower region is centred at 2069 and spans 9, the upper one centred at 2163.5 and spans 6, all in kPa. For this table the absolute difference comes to 4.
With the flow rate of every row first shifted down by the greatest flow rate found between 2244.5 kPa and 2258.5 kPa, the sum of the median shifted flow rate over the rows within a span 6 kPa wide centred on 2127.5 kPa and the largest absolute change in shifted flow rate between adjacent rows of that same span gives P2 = -234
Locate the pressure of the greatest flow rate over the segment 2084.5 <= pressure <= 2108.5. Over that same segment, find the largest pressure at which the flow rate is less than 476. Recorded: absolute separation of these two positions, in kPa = 21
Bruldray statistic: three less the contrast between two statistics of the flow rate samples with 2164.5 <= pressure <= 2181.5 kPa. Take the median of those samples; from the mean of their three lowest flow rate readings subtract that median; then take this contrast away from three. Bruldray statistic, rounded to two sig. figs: 38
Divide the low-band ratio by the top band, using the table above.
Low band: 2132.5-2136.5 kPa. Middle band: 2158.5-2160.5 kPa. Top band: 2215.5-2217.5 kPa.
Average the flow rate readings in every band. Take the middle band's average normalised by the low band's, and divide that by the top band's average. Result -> 0.0024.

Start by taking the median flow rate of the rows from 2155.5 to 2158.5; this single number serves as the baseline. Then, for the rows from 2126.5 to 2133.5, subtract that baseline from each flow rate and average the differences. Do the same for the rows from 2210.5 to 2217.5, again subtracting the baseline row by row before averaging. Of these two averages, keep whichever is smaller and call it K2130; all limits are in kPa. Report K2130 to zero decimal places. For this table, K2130 -53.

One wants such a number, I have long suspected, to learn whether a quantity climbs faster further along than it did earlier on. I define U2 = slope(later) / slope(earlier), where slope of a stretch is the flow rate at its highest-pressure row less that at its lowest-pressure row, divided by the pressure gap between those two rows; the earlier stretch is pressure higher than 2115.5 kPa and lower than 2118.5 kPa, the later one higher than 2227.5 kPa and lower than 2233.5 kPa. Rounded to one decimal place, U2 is 1.8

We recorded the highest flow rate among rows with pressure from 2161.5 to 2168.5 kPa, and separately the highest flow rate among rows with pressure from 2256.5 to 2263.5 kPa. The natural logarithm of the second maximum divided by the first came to 0.16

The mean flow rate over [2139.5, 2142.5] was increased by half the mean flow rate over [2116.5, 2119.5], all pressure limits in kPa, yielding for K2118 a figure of 565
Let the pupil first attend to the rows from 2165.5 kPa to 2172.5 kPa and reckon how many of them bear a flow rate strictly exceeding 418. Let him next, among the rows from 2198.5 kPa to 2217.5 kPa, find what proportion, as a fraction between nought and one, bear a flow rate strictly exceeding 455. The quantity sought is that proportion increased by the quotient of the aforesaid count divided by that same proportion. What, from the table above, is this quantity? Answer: 57.1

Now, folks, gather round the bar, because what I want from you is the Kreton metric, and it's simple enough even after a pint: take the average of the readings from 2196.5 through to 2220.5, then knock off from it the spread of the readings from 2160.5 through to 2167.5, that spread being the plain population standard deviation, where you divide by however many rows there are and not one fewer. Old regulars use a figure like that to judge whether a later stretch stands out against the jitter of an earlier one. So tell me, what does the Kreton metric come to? 417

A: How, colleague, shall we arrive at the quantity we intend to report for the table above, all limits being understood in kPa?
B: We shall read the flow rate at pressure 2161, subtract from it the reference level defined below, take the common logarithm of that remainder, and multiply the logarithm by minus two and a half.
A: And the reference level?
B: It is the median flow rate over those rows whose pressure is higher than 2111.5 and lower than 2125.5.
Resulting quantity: -4.7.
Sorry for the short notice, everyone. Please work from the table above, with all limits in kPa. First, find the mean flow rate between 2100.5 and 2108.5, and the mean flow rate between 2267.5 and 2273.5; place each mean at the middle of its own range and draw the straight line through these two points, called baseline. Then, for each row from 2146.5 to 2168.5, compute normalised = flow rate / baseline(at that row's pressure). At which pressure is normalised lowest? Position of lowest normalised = 2160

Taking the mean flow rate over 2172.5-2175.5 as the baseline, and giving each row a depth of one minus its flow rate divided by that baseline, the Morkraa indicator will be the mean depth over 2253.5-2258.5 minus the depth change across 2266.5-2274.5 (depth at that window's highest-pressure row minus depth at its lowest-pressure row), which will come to -0.3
